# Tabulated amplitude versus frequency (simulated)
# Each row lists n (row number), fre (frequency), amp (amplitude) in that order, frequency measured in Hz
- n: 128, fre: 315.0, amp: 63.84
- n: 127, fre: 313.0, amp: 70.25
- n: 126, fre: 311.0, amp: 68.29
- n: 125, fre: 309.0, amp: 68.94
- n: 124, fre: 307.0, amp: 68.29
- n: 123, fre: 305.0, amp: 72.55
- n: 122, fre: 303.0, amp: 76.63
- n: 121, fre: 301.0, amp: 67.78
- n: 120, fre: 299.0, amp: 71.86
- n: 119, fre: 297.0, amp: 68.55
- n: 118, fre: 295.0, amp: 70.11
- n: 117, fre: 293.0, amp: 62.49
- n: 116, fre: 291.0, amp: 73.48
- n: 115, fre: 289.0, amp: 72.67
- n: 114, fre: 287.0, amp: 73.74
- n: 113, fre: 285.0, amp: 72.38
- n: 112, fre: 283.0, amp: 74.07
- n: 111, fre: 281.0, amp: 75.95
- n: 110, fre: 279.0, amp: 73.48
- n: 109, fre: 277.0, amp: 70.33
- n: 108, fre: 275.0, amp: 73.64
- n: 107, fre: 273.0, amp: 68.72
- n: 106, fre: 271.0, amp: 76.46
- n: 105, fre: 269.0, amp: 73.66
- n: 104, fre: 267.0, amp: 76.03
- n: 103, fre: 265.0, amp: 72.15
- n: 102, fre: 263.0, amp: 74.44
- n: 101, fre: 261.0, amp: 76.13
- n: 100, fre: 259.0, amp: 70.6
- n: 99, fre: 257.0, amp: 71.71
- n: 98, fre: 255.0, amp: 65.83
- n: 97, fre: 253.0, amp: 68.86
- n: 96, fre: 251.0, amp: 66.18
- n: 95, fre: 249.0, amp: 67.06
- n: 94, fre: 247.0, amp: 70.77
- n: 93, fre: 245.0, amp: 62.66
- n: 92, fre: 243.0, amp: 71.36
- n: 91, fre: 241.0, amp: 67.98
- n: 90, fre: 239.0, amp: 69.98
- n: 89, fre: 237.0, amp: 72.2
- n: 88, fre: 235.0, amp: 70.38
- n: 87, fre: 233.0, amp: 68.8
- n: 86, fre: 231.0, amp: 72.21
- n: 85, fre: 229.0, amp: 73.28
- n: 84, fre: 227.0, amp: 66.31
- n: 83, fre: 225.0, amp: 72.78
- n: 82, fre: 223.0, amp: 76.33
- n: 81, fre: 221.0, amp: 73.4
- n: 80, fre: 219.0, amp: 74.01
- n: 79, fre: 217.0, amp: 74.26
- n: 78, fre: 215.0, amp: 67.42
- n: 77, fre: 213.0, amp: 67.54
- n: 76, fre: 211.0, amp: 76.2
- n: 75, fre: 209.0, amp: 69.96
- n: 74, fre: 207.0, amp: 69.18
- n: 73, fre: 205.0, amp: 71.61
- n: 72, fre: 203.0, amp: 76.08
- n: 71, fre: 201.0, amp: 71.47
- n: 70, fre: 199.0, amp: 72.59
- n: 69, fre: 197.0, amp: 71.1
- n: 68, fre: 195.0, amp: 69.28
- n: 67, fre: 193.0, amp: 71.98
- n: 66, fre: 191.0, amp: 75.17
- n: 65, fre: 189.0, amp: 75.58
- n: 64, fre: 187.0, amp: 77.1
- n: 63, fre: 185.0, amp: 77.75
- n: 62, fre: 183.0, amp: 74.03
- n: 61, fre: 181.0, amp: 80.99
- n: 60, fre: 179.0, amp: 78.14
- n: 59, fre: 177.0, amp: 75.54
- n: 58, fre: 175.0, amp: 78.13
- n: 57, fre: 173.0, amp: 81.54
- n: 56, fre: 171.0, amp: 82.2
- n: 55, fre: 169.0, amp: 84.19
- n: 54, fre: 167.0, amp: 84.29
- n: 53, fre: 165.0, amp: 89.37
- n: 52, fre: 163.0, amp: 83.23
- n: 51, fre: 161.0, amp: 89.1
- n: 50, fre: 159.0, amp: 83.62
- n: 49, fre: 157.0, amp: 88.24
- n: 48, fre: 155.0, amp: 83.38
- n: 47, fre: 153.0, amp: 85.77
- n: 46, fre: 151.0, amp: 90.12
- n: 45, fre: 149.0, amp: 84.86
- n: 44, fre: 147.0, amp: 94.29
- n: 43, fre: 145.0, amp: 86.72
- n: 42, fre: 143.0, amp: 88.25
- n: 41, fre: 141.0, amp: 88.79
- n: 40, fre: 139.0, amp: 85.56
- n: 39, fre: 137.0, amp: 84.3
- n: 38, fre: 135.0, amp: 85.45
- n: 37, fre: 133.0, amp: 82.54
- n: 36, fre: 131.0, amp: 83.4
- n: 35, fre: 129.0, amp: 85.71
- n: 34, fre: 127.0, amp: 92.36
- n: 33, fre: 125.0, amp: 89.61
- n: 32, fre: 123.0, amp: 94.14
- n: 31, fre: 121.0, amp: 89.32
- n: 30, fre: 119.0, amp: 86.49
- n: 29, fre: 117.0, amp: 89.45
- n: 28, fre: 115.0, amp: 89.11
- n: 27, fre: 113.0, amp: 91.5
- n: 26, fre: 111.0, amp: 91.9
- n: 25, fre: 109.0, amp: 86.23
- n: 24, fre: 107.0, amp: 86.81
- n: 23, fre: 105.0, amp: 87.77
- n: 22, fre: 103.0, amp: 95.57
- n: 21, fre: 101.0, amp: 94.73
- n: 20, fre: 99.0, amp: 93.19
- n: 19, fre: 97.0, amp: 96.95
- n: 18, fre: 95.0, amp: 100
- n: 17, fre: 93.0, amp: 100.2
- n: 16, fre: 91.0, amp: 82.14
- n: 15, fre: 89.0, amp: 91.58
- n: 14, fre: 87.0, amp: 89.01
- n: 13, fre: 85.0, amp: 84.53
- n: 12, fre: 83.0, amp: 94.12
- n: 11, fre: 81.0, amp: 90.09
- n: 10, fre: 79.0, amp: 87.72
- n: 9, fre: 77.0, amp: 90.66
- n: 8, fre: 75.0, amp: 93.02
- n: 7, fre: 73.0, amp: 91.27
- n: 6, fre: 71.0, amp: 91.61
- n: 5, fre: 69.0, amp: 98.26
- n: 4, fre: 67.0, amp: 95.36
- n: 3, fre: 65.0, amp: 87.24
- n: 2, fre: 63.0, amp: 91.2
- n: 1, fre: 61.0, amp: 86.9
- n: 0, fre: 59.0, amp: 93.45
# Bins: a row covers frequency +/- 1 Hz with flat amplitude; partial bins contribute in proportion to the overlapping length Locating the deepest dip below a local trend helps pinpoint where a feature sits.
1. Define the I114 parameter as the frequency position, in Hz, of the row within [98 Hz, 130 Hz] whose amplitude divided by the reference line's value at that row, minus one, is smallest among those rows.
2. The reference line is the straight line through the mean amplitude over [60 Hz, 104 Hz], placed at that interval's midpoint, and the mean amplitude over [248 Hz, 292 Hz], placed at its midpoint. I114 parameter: 109.0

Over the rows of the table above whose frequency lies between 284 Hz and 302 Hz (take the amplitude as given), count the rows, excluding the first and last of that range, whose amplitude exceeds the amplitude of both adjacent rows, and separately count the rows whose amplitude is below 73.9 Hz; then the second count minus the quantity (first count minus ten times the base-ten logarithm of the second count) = 15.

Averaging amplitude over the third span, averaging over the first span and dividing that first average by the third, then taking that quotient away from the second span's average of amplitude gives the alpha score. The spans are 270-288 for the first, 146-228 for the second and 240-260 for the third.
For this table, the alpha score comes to 77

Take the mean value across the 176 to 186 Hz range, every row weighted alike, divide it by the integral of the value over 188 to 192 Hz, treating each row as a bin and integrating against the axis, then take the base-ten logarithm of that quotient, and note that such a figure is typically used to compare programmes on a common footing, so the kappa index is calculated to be -0.59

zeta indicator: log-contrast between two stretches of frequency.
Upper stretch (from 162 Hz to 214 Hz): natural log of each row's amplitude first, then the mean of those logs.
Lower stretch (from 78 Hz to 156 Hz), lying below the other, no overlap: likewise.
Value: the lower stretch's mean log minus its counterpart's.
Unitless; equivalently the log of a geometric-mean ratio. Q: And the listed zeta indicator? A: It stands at 0.16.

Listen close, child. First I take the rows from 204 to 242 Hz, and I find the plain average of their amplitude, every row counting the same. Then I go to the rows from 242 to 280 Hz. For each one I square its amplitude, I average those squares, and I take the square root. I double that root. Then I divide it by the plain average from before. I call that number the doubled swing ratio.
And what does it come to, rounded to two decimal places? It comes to 2.00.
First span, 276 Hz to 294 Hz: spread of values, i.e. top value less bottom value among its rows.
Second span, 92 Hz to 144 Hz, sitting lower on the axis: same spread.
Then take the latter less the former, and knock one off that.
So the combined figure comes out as 3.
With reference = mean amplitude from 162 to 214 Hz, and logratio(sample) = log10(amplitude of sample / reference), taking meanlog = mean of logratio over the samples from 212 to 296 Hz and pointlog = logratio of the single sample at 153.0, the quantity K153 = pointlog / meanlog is -1.7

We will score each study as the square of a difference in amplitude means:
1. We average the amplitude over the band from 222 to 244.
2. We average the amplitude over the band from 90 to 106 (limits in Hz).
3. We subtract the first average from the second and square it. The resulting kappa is 518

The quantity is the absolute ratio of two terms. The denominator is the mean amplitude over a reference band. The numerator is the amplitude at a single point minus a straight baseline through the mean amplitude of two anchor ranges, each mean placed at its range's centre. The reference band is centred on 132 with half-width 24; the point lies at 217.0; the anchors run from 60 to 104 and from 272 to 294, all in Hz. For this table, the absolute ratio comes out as 0.049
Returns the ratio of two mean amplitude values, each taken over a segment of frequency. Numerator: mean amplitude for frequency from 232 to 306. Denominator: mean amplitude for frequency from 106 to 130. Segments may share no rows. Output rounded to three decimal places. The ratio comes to 0.796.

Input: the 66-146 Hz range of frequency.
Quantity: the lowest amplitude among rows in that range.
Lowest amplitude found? 82.14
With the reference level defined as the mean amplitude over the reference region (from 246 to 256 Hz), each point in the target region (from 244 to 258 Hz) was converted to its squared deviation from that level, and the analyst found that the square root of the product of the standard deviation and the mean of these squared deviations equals 9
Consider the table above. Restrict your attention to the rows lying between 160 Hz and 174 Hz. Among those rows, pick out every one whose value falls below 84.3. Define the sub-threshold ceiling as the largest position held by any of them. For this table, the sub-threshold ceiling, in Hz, 173.0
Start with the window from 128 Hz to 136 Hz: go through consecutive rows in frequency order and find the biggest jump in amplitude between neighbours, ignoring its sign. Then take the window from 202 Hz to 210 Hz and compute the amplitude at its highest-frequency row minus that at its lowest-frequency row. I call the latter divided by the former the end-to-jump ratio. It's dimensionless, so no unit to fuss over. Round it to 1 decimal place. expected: -2.1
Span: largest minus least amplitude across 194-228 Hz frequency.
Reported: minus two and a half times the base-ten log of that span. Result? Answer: -2.5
